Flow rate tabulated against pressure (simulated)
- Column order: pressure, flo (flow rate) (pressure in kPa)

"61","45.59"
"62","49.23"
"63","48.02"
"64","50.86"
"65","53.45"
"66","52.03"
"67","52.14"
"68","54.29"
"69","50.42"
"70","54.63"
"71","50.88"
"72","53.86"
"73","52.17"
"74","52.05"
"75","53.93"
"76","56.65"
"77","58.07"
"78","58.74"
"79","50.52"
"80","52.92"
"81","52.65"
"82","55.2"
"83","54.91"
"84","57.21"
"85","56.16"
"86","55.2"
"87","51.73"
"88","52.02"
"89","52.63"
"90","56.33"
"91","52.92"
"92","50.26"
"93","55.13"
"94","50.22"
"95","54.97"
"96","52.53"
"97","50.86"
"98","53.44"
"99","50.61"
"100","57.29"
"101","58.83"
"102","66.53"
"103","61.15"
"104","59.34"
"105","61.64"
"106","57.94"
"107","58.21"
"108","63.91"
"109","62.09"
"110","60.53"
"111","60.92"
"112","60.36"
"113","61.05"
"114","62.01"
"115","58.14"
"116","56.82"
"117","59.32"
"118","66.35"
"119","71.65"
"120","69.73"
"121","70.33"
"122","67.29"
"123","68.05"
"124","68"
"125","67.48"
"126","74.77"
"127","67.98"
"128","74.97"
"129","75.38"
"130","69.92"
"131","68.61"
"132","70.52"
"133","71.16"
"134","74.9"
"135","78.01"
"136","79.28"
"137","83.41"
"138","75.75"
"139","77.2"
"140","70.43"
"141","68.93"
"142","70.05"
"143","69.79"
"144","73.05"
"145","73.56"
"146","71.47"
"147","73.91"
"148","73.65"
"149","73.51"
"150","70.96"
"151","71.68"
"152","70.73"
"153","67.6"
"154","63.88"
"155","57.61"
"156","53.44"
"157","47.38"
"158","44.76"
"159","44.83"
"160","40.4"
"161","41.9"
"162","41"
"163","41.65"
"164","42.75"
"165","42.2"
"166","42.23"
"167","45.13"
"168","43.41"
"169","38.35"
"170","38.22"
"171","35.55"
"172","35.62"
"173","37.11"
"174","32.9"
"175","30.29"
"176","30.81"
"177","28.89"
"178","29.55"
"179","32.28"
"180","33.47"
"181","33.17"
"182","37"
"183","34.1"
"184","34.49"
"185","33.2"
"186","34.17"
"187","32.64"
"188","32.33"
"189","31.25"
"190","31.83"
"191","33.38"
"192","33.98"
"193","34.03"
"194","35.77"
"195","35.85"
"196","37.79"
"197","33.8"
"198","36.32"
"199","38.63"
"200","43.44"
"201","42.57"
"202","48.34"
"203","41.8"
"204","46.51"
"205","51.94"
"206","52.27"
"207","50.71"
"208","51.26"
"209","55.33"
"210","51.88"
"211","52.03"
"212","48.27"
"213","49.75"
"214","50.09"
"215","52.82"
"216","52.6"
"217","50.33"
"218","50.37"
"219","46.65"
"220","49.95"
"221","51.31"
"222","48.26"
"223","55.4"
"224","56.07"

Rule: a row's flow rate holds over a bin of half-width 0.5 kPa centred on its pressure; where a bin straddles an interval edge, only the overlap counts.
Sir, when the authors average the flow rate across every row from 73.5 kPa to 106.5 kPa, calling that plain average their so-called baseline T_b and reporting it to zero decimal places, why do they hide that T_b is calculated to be 55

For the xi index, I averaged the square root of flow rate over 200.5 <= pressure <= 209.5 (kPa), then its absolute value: 7.0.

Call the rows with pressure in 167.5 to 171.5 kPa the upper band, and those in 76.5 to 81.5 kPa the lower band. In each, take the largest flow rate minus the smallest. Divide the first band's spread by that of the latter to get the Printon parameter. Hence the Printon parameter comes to 0.96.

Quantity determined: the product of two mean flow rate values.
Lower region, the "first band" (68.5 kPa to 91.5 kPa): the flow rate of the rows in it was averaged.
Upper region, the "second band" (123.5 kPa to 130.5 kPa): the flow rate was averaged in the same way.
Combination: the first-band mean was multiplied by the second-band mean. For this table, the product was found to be 3845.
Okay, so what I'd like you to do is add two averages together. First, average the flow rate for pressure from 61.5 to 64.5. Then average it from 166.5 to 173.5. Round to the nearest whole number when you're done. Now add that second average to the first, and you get 88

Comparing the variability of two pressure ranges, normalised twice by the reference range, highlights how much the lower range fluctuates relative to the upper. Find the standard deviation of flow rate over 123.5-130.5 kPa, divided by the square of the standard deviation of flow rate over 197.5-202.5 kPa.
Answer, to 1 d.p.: 0.2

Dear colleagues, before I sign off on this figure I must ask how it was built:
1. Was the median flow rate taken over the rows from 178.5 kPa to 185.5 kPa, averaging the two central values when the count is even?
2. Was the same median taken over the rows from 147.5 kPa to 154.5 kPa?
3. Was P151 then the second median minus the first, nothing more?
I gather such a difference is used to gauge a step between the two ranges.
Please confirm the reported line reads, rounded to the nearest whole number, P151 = 37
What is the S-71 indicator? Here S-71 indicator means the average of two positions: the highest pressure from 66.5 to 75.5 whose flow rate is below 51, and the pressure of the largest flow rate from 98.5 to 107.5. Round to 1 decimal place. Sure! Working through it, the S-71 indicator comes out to 86.5 kPa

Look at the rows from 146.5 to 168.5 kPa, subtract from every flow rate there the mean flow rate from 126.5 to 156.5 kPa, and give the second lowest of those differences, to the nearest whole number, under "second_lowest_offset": -30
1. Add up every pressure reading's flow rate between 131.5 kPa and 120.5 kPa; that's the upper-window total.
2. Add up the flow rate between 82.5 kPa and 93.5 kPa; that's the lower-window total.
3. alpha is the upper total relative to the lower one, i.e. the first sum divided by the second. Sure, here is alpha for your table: 1.30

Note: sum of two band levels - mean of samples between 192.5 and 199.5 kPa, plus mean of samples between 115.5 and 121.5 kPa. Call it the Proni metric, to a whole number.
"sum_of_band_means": 102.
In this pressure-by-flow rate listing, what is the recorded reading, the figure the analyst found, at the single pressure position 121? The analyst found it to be 70.33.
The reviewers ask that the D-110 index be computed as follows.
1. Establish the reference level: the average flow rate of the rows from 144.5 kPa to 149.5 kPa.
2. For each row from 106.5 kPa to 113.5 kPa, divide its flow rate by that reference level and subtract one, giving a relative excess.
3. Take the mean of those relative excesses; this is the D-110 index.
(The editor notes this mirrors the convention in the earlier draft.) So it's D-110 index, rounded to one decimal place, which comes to -0.2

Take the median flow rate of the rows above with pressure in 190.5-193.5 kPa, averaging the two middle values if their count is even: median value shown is 34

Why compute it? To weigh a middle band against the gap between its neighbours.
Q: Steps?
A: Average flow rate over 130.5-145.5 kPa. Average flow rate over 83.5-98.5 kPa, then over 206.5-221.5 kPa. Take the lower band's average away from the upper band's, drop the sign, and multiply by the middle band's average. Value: 188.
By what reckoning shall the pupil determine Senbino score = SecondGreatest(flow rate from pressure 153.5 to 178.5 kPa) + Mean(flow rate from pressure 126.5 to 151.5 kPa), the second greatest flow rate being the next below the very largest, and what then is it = 131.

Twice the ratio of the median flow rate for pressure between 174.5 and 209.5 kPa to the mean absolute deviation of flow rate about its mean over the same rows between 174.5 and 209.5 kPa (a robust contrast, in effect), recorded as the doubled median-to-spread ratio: 11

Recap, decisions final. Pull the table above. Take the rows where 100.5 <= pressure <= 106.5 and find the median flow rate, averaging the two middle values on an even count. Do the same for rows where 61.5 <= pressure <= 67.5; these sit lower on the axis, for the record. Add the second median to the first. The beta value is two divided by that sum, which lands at 0.0179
